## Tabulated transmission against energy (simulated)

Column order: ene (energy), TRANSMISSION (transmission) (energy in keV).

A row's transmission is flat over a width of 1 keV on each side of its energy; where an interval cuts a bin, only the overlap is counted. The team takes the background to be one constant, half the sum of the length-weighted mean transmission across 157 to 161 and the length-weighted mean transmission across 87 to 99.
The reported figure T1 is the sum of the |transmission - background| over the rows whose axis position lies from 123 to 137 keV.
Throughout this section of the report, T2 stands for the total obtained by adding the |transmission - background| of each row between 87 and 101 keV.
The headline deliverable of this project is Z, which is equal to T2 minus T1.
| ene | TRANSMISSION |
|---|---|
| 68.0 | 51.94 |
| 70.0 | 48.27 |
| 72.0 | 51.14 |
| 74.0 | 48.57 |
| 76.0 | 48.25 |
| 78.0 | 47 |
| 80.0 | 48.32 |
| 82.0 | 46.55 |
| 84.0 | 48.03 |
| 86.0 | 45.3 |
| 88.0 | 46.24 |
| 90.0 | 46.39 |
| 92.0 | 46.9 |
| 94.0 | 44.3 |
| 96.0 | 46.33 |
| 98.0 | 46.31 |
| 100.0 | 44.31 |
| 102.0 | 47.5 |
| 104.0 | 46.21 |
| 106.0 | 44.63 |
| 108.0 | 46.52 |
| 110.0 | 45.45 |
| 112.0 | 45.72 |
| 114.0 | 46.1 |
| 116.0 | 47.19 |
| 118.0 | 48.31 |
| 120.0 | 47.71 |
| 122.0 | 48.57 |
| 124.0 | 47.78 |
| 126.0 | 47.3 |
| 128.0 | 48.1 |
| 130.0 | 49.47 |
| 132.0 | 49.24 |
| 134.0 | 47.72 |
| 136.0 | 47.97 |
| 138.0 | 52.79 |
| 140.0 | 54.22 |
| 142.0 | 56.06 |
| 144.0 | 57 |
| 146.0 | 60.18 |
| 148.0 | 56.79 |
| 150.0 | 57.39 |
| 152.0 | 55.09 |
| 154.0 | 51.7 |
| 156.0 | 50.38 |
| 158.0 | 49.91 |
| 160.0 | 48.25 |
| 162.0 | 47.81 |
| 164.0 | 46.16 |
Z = 7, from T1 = 5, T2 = 12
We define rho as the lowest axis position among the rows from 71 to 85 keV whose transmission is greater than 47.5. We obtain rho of 72.0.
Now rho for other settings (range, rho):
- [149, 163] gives 150.0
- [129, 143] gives 130.0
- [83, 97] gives 84.0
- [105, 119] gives 118.0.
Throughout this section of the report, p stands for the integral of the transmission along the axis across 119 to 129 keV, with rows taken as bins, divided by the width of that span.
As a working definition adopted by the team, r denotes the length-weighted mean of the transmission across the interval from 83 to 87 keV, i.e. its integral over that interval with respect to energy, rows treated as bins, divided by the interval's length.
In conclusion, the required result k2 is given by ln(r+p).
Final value 4.549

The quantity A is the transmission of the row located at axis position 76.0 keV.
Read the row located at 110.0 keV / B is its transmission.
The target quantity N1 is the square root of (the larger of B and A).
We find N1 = 6.95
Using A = 48.25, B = 45.45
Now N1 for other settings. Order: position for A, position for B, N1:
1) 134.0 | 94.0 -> 6.91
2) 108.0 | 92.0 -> 6.85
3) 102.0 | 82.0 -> 6.89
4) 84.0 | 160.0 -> 6.95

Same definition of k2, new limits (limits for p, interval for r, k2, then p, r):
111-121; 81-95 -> 4.535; 47.0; 46.2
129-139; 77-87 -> 4.569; 49.4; 47.0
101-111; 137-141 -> 4.601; 46.1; 53.5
